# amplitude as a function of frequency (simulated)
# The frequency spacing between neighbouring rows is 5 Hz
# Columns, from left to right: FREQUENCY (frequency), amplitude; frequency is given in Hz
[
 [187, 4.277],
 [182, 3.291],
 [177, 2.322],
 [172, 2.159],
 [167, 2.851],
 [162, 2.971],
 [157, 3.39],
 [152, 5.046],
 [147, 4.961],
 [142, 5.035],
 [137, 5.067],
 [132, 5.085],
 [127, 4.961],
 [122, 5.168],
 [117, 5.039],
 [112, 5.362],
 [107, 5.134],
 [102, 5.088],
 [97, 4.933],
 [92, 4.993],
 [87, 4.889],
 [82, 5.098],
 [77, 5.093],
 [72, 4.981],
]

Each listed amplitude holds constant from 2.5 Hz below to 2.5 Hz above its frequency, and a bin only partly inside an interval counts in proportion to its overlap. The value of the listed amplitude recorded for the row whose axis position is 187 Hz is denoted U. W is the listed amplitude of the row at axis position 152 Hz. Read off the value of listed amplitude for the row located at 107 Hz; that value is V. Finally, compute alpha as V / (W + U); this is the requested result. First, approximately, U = 4.277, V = 5.134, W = 5.046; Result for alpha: 0.55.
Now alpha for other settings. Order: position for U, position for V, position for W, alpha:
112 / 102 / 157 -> 0.58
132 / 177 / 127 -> 0.23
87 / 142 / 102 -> 0.50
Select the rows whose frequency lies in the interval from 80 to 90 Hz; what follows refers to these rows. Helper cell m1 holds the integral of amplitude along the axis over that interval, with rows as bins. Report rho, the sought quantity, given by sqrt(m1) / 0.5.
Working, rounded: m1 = 50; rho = 14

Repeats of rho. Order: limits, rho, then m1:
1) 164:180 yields 13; 40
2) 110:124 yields 17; 73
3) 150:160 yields 13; 41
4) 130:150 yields 20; 101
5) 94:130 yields 27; 183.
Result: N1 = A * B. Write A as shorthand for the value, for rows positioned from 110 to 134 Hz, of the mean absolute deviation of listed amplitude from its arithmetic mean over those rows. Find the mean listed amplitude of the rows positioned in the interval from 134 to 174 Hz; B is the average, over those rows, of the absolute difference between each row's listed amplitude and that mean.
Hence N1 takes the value 0.124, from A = 0.1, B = 1.09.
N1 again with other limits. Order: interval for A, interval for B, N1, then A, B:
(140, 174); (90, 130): 0.110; 1.1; 0.10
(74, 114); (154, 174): 0.035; 0.1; 0.34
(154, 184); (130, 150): 0.015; 0.4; 0.04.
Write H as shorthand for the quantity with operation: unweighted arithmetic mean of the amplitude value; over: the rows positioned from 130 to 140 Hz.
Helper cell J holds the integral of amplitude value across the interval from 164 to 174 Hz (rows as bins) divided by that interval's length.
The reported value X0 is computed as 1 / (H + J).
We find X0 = 0.131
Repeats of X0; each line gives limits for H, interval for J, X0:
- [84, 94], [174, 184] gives 0.130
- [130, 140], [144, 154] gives 0.099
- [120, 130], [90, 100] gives 0.100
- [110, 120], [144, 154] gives 0.098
